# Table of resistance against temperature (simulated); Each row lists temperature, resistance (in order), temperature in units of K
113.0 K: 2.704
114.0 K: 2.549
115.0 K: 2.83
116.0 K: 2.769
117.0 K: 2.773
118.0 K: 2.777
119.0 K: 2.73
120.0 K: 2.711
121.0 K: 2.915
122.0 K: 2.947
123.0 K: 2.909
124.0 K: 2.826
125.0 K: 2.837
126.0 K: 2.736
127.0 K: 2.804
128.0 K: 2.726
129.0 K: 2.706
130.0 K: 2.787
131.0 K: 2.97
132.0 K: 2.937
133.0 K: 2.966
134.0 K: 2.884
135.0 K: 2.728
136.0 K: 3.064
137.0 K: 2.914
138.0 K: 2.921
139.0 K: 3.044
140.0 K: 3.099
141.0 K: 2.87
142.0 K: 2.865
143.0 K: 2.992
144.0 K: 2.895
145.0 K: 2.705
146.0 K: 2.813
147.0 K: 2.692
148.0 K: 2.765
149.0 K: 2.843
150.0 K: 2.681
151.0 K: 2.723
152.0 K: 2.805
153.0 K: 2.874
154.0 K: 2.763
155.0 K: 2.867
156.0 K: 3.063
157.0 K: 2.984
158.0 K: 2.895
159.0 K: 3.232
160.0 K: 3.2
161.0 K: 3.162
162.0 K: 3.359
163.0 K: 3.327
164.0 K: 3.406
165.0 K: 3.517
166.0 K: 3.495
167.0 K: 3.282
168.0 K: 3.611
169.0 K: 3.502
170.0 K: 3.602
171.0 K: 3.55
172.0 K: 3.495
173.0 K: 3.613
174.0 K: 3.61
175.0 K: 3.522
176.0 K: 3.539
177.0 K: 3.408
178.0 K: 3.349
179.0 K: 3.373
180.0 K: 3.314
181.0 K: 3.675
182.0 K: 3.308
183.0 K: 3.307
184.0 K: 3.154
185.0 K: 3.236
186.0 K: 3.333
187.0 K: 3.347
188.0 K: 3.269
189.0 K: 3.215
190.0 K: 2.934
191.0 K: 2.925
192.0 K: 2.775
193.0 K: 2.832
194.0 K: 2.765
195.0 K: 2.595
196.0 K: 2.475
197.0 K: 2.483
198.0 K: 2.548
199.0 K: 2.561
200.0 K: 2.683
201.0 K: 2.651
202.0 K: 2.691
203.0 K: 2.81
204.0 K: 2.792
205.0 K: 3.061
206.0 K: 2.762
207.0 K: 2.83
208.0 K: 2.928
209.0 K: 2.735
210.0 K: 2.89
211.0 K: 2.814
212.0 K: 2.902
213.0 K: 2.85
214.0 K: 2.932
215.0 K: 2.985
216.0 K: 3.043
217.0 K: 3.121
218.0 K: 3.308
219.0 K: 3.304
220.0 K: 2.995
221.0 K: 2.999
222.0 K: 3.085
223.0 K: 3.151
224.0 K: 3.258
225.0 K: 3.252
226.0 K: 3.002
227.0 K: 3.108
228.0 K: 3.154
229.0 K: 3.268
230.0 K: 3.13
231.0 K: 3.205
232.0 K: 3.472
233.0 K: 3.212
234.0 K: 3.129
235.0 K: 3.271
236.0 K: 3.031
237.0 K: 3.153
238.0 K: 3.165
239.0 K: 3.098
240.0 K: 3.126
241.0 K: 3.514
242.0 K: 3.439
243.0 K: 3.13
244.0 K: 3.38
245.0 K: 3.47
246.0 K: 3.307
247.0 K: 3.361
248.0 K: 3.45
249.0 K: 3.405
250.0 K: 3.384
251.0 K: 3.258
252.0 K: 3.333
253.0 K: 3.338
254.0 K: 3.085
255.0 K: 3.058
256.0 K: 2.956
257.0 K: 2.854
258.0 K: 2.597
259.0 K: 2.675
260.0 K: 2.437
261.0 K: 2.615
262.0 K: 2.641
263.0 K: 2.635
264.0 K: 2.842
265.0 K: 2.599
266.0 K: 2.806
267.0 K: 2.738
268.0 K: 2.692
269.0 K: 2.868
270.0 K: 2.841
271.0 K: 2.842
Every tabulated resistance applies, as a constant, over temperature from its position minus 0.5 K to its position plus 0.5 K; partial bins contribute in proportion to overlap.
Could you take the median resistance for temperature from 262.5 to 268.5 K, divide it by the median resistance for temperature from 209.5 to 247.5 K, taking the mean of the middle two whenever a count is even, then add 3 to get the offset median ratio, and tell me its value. 3.86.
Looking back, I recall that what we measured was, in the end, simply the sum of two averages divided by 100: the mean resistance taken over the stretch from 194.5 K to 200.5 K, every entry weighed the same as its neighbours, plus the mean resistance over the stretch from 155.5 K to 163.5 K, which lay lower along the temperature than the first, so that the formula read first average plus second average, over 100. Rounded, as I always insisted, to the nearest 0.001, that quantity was 0.057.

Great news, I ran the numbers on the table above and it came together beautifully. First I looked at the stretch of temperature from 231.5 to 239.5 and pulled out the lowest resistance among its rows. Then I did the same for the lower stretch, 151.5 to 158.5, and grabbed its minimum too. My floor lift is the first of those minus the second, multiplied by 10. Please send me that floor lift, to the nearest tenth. 2.7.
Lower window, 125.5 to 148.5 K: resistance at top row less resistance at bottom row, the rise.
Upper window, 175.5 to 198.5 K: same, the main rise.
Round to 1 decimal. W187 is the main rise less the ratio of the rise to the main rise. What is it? -1.0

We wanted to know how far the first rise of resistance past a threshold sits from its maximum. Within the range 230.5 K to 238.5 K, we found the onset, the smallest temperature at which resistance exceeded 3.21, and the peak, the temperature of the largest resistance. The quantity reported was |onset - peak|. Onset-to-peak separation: 0 K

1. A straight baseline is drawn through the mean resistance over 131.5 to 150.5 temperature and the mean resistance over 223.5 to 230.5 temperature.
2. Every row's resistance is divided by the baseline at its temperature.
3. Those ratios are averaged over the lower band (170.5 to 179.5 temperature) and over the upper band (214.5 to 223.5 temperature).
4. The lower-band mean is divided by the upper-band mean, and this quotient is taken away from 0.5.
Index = -0.68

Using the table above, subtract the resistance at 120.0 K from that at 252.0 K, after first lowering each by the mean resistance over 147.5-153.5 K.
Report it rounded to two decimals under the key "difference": 0.62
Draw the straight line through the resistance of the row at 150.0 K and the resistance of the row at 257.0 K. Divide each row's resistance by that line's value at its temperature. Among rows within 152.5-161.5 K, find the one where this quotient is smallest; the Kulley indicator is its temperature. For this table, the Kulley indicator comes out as 154.0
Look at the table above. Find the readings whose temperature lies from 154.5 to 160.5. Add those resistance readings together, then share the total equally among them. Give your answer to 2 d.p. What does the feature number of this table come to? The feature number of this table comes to 3.04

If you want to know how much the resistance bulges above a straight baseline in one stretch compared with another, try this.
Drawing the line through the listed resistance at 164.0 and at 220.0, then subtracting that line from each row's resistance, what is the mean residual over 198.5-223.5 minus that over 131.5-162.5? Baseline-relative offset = 0.5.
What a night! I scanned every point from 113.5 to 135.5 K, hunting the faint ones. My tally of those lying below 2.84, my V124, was 15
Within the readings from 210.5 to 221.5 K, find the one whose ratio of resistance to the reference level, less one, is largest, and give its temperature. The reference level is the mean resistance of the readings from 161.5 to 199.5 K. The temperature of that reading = 218.0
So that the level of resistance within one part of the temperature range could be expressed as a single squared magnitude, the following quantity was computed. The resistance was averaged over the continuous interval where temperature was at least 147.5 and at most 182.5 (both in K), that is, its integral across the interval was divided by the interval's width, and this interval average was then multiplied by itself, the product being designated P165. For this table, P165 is 10.6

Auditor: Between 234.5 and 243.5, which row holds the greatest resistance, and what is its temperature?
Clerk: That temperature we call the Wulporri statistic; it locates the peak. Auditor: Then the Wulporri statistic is 241.0 K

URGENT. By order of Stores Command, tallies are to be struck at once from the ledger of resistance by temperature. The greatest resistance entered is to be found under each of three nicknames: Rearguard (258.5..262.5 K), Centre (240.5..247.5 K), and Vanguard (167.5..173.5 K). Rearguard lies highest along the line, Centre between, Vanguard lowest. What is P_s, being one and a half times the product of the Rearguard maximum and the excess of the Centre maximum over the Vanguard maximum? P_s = -0.4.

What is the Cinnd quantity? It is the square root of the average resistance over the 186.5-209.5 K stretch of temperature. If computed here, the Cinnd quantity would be 1.68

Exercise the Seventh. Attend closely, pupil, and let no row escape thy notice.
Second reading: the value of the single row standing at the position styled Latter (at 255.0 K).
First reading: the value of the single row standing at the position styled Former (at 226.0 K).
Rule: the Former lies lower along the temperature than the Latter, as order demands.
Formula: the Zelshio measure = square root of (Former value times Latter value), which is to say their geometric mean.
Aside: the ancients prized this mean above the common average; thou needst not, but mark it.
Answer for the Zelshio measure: 3.03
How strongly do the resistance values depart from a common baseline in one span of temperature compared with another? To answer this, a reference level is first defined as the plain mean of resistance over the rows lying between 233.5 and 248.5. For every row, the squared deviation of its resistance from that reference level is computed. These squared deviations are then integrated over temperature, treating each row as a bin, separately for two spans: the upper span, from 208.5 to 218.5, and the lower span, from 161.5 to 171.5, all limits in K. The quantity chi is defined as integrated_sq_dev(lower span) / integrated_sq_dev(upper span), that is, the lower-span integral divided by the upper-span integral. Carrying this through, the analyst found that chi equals 0.42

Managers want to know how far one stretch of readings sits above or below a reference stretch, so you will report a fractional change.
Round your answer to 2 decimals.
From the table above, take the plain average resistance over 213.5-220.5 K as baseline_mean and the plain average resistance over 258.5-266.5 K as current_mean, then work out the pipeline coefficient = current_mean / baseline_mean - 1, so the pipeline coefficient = -0.14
